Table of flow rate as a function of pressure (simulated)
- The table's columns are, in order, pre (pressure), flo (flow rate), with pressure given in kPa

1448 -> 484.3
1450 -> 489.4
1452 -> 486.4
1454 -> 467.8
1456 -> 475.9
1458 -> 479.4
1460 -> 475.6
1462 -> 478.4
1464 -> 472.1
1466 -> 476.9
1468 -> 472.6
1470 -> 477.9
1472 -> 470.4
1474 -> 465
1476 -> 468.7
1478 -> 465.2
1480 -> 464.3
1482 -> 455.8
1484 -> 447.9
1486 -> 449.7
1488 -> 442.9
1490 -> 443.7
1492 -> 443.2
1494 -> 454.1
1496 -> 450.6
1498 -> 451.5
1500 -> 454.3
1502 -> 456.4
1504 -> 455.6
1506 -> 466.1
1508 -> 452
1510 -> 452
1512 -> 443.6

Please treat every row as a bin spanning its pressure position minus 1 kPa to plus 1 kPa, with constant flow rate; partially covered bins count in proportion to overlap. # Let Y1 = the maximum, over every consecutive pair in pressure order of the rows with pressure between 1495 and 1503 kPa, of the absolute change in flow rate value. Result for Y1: 2.8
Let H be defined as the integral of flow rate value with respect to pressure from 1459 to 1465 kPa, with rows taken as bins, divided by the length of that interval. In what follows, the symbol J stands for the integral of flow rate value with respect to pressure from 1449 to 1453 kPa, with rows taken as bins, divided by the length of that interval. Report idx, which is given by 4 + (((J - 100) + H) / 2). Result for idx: 436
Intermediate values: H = 475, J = 488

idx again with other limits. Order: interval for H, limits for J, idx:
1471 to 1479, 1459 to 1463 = 426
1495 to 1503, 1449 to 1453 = 425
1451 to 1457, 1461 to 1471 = 430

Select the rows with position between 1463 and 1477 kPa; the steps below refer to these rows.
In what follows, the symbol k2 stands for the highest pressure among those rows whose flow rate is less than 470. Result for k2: 1476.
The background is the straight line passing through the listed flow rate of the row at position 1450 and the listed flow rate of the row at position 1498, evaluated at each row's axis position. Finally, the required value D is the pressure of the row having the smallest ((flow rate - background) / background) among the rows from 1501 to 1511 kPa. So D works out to 1502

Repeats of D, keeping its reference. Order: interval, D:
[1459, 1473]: 1464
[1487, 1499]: 1488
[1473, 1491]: 1488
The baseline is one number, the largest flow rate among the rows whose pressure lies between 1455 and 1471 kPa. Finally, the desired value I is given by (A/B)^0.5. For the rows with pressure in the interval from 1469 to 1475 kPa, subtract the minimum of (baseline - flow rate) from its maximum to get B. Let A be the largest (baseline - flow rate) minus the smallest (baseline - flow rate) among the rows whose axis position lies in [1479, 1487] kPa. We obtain 1.1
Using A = 16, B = 13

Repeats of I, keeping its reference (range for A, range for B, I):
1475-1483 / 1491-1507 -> 0.8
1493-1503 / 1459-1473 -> 0.9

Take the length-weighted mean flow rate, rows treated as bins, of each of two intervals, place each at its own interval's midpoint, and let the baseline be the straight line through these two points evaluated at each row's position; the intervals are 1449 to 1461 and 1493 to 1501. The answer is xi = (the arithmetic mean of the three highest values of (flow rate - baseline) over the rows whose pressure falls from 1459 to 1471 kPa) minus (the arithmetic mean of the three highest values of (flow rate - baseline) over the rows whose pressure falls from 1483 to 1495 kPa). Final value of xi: 13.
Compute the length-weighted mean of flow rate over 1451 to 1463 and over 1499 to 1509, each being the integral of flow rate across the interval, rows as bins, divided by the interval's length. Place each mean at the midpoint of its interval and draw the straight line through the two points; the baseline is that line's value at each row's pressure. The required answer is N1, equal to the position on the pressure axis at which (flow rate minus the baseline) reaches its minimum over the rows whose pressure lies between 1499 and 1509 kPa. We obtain 1500 kPa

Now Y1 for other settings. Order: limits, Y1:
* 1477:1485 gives 8.5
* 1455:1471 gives 6.3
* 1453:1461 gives 8.1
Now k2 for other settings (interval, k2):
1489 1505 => 1504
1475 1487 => 1486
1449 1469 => 1454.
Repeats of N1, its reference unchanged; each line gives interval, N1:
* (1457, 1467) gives 1464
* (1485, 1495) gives 1488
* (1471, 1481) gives 1474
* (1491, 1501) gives 1492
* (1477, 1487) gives 1484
